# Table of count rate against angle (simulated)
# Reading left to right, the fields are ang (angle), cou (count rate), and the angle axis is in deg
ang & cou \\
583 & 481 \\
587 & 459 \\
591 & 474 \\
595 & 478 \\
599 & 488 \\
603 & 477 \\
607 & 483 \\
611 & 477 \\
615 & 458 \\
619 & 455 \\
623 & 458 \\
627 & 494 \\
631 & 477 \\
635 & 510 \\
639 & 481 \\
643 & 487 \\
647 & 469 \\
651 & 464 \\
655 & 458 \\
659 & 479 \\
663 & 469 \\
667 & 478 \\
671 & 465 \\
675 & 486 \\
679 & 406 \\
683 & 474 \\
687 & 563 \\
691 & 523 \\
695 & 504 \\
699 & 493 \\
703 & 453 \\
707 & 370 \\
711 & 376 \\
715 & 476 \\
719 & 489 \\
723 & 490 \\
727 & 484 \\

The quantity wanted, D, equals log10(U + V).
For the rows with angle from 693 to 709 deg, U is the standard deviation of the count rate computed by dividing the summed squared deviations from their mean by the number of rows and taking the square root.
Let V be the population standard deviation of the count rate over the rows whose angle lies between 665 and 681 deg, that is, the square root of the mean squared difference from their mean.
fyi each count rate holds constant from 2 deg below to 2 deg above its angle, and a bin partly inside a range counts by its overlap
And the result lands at 1.92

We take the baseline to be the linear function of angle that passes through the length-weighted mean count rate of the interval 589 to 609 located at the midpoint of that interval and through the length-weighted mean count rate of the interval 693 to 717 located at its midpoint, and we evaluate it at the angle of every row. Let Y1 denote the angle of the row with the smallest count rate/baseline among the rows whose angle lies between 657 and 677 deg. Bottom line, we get 671 deg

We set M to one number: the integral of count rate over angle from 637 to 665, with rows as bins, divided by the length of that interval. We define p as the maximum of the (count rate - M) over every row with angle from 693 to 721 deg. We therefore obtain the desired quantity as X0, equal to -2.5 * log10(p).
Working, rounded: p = 32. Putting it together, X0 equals -3.7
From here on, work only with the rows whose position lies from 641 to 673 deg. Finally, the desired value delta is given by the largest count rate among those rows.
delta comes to 487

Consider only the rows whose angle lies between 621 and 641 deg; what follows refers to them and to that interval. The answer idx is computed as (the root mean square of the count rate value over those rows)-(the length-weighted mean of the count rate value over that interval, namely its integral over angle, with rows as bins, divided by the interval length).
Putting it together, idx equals 0.31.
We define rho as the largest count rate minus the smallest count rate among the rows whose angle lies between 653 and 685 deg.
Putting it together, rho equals 80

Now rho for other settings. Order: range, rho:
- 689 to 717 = 153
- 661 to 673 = 13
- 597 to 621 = 33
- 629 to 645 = 33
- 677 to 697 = 157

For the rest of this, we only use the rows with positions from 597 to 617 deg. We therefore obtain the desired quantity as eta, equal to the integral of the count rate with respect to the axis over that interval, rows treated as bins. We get 9532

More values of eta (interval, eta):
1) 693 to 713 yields 8784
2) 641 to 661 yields 9428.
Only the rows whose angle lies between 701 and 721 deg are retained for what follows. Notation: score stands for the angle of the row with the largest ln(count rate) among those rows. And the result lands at 719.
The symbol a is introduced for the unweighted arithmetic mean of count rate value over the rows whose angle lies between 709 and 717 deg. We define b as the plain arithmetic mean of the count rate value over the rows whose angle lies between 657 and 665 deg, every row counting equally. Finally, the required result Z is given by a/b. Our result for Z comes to 0.90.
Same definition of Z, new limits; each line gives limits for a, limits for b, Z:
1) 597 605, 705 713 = 1.29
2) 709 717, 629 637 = 0.86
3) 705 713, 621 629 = 0.78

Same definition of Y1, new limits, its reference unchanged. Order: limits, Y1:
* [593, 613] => 595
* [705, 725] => 707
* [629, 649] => 647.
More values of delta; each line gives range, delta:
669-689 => 563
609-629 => 494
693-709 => 504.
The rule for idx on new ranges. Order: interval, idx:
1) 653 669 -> 0.08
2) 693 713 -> 3.64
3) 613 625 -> 0.00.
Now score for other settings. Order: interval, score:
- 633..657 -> 635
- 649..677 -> 675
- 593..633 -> 627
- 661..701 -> 687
